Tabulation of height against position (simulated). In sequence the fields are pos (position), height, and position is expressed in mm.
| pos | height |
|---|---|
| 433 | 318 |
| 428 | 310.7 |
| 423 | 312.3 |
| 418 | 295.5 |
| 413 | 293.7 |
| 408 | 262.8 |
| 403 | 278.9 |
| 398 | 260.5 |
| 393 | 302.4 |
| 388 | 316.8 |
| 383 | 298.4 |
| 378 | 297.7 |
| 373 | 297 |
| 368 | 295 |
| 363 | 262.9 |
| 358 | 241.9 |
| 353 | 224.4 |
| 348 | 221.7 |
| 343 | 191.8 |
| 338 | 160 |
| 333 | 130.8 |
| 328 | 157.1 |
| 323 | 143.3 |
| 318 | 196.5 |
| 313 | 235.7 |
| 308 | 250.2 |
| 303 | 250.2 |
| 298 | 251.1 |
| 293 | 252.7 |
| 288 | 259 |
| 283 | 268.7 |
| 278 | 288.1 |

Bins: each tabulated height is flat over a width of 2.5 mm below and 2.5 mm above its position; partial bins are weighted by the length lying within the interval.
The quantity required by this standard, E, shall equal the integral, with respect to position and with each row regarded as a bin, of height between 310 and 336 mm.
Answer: 4522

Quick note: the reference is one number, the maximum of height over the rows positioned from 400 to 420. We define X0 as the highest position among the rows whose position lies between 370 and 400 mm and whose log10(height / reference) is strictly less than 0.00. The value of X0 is 398 mm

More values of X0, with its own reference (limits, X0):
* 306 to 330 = 328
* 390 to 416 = 413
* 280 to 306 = 303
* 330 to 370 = 368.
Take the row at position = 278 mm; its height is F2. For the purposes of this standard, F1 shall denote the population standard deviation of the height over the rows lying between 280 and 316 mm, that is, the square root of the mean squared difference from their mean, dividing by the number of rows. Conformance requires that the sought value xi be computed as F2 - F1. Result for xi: 279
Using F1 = 9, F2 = 288.1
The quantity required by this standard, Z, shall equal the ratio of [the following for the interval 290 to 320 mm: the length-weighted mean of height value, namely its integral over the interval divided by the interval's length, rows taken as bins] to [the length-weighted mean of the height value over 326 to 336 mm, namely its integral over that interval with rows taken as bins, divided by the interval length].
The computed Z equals 1.7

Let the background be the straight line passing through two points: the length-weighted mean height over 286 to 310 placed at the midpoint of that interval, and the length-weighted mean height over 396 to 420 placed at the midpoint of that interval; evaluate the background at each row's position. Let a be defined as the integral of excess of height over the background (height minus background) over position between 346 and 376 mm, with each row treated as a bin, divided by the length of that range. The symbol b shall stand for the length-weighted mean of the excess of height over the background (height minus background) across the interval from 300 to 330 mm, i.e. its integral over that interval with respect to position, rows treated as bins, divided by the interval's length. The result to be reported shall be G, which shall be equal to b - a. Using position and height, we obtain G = -41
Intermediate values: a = -9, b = -49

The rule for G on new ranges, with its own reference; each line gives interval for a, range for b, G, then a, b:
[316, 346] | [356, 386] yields 110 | -97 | 14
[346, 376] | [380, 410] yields 21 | -9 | 12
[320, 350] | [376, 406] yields 112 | -94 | 18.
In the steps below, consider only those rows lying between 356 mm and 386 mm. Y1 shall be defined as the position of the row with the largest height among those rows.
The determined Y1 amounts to 383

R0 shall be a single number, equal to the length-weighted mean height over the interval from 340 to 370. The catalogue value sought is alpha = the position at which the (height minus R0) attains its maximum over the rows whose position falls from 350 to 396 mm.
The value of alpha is 388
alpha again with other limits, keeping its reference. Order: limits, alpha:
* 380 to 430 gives 388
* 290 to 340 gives 293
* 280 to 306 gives 283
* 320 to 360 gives 358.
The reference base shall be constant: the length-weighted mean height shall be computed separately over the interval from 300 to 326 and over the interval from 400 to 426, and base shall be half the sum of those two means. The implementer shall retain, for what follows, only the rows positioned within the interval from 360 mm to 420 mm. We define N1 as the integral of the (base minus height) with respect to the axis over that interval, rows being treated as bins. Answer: -2183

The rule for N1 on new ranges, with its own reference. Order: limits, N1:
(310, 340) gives 2387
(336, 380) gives 339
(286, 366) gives 2967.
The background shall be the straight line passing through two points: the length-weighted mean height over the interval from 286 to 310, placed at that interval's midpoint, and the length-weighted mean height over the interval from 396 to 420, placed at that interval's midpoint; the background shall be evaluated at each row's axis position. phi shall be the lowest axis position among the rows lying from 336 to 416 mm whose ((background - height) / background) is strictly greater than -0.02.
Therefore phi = 338 mm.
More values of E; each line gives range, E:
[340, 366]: 5941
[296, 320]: 5695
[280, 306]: 6678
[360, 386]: 7534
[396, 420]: 6679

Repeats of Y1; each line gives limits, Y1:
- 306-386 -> 383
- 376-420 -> 388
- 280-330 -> 283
